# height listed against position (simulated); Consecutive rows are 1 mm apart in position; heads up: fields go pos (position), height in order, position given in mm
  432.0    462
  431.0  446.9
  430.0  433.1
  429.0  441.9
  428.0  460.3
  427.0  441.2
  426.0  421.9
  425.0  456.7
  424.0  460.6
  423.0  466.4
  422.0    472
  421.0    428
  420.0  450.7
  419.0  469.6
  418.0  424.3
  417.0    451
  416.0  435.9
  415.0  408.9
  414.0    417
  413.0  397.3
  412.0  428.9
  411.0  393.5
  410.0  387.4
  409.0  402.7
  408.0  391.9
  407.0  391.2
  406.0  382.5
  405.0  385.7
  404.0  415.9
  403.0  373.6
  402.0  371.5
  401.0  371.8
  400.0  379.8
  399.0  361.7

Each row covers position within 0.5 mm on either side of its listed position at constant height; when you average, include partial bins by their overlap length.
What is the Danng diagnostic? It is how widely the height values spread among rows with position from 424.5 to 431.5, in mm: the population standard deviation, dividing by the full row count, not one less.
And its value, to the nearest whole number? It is 12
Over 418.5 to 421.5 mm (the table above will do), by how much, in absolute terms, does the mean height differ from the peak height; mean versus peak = 20.2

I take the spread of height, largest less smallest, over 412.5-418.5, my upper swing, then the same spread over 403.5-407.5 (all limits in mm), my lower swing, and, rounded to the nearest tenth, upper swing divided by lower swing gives 1.6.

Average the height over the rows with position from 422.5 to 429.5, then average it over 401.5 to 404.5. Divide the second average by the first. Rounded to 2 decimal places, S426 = 0.86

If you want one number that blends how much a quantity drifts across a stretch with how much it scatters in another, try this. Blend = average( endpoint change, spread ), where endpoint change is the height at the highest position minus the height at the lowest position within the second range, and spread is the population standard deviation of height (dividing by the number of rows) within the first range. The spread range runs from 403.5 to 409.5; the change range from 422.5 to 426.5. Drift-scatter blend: -17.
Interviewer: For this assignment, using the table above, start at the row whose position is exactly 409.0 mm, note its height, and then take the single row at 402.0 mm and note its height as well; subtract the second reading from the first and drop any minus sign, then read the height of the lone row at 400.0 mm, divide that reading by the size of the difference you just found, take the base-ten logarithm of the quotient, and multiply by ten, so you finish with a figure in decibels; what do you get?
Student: 10.9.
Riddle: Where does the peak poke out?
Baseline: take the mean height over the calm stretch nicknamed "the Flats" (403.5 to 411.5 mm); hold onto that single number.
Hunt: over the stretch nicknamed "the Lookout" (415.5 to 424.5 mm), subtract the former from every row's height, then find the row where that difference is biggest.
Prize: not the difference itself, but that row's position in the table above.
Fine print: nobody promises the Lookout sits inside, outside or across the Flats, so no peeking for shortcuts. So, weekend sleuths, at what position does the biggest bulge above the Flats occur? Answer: 422.0 mm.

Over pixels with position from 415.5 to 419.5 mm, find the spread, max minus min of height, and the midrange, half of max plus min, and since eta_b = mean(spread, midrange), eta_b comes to 246.1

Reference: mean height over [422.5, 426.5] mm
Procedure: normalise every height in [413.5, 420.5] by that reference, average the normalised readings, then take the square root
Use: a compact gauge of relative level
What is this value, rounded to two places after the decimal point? 0.98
